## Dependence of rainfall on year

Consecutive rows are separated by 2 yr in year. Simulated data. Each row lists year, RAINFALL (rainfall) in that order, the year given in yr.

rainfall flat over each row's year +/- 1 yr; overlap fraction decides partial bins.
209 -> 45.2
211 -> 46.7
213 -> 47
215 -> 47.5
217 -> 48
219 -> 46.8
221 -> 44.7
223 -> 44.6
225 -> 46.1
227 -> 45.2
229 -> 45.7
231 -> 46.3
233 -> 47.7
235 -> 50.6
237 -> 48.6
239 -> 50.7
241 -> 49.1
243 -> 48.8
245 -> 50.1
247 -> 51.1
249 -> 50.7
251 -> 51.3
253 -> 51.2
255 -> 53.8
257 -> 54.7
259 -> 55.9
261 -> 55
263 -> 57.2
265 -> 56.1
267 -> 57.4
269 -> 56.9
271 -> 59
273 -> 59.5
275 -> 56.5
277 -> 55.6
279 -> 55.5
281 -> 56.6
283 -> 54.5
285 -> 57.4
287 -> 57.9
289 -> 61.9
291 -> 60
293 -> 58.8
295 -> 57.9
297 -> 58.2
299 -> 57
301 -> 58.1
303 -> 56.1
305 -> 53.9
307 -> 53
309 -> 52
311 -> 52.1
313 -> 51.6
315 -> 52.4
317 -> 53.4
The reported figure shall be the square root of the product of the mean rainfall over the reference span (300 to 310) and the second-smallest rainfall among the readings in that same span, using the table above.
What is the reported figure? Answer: 54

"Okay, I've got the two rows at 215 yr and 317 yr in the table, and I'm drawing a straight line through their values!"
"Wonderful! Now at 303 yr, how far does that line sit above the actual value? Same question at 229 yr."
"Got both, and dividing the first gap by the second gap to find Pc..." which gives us -1.3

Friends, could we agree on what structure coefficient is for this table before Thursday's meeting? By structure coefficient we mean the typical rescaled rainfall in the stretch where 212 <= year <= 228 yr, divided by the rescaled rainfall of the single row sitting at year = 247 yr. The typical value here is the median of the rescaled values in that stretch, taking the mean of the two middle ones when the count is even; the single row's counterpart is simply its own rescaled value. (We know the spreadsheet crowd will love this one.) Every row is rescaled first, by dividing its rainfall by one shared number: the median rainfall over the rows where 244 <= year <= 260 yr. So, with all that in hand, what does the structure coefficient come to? 0.91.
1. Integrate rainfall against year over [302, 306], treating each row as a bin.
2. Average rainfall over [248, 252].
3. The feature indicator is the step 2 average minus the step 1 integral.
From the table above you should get -169.0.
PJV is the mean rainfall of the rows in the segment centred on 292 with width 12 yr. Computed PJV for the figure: 59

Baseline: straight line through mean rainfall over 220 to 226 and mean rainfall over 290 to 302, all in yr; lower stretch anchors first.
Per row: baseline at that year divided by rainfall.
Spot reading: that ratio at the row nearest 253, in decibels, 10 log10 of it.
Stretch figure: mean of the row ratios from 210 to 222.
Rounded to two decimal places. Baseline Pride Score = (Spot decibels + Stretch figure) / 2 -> 0.44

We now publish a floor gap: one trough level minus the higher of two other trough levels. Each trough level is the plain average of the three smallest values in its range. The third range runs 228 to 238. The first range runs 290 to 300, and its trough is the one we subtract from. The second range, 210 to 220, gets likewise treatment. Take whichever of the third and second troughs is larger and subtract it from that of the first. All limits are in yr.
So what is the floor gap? 11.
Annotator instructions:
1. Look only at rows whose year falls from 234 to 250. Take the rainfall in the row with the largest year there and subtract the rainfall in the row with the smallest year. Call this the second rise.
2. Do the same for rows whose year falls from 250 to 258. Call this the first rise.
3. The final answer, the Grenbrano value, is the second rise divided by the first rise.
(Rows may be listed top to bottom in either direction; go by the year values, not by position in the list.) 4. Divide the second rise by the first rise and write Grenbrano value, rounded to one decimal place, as 0.0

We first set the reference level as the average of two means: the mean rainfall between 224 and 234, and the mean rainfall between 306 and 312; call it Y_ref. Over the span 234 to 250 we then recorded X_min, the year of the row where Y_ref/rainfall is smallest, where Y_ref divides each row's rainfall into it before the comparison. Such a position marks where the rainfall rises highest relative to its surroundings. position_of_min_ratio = 247 yr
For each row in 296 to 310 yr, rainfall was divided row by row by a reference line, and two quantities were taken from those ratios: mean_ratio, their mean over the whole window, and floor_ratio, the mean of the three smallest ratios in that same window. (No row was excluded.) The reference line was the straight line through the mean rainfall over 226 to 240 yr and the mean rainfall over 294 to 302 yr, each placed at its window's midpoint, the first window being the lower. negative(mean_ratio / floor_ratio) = -1.06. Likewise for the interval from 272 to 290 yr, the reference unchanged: -1.03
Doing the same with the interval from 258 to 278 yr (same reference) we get -1.03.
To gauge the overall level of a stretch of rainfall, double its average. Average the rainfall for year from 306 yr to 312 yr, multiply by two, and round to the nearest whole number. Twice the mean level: 105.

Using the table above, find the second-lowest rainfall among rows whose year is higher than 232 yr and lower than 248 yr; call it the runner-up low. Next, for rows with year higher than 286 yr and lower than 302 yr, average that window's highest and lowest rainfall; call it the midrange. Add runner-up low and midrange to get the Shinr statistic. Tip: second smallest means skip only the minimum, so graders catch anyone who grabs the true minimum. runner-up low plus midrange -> 108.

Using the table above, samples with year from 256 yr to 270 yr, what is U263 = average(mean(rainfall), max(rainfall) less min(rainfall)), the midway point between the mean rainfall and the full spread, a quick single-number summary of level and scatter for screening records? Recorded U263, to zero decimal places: 29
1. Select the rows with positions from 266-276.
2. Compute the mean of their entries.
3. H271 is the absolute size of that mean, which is 58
